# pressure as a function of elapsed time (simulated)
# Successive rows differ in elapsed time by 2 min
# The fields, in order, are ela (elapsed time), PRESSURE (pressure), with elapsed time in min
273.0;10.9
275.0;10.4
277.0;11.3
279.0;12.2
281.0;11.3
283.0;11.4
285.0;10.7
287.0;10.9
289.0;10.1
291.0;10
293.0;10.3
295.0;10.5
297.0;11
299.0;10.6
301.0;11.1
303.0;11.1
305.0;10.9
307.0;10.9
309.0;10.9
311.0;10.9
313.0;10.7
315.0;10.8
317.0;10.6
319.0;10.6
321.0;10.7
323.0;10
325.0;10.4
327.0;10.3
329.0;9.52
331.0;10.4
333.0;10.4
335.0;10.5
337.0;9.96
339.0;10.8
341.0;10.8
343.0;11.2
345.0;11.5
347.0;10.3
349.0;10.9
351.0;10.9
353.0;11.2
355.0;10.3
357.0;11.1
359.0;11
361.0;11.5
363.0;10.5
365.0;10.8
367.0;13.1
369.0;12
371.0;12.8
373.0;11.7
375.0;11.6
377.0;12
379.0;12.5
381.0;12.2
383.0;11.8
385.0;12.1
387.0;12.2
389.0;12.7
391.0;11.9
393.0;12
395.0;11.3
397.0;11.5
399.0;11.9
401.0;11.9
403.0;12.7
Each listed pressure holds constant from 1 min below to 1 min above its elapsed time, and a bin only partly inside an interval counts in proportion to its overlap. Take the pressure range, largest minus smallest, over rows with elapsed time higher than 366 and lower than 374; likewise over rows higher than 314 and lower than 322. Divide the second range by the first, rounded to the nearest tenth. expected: 0.1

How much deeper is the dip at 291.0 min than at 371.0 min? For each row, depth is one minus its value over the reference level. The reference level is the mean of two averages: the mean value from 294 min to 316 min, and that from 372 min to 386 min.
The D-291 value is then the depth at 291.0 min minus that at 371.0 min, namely 0.25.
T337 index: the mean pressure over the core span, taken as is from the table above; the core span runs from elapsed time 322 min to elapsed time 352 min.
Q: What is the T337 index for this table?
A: 10.5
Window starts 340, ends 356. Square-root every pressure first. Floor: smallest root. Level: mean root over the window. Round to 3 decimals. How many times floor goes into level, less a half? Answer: 0.528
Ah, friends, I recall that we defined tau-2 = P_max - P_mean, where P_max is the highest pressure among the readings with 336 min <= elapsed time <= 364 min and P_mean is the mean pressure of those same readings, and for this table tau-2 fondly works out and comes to 0.65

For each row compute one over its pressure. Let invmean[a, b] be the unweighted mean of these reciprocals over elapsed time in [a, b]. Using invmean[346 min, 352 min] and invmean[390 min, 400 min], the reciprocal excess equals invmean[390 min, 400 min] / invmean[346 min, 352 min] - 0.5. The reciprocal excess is 0.41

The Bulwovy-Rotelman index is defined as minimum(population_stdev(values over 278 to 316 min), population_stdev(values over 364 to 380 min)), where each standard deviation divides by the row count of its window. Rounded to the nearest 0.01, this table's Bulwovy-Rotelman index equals 0.48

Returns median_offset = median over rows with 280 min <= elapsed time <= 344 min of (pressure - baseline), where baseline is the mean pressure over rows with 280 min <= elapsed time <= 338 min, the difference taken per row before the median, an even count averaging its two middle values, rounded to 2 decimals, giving 0.10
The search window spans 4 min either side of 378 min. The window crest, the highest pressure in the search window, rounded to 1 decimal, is 12.5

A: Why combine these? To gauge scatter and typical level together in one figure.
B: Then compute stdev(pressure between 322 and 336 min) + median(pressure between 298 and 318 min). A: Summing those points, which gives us 11.2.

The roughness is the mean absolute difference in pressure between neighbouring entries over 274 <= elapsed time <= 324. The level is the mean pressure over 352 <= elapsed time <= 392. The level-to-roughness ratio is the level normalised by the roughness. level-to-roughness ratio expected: 35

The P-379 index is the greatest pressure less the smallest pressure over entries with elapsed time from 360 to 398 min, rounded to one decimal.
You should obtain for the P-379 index 2.6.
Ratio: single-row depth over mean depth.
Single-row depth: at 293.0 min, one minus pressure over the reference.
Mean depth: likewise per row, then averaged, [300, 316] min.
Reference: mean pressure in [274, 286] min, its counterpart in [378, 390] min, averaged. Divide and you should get 2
